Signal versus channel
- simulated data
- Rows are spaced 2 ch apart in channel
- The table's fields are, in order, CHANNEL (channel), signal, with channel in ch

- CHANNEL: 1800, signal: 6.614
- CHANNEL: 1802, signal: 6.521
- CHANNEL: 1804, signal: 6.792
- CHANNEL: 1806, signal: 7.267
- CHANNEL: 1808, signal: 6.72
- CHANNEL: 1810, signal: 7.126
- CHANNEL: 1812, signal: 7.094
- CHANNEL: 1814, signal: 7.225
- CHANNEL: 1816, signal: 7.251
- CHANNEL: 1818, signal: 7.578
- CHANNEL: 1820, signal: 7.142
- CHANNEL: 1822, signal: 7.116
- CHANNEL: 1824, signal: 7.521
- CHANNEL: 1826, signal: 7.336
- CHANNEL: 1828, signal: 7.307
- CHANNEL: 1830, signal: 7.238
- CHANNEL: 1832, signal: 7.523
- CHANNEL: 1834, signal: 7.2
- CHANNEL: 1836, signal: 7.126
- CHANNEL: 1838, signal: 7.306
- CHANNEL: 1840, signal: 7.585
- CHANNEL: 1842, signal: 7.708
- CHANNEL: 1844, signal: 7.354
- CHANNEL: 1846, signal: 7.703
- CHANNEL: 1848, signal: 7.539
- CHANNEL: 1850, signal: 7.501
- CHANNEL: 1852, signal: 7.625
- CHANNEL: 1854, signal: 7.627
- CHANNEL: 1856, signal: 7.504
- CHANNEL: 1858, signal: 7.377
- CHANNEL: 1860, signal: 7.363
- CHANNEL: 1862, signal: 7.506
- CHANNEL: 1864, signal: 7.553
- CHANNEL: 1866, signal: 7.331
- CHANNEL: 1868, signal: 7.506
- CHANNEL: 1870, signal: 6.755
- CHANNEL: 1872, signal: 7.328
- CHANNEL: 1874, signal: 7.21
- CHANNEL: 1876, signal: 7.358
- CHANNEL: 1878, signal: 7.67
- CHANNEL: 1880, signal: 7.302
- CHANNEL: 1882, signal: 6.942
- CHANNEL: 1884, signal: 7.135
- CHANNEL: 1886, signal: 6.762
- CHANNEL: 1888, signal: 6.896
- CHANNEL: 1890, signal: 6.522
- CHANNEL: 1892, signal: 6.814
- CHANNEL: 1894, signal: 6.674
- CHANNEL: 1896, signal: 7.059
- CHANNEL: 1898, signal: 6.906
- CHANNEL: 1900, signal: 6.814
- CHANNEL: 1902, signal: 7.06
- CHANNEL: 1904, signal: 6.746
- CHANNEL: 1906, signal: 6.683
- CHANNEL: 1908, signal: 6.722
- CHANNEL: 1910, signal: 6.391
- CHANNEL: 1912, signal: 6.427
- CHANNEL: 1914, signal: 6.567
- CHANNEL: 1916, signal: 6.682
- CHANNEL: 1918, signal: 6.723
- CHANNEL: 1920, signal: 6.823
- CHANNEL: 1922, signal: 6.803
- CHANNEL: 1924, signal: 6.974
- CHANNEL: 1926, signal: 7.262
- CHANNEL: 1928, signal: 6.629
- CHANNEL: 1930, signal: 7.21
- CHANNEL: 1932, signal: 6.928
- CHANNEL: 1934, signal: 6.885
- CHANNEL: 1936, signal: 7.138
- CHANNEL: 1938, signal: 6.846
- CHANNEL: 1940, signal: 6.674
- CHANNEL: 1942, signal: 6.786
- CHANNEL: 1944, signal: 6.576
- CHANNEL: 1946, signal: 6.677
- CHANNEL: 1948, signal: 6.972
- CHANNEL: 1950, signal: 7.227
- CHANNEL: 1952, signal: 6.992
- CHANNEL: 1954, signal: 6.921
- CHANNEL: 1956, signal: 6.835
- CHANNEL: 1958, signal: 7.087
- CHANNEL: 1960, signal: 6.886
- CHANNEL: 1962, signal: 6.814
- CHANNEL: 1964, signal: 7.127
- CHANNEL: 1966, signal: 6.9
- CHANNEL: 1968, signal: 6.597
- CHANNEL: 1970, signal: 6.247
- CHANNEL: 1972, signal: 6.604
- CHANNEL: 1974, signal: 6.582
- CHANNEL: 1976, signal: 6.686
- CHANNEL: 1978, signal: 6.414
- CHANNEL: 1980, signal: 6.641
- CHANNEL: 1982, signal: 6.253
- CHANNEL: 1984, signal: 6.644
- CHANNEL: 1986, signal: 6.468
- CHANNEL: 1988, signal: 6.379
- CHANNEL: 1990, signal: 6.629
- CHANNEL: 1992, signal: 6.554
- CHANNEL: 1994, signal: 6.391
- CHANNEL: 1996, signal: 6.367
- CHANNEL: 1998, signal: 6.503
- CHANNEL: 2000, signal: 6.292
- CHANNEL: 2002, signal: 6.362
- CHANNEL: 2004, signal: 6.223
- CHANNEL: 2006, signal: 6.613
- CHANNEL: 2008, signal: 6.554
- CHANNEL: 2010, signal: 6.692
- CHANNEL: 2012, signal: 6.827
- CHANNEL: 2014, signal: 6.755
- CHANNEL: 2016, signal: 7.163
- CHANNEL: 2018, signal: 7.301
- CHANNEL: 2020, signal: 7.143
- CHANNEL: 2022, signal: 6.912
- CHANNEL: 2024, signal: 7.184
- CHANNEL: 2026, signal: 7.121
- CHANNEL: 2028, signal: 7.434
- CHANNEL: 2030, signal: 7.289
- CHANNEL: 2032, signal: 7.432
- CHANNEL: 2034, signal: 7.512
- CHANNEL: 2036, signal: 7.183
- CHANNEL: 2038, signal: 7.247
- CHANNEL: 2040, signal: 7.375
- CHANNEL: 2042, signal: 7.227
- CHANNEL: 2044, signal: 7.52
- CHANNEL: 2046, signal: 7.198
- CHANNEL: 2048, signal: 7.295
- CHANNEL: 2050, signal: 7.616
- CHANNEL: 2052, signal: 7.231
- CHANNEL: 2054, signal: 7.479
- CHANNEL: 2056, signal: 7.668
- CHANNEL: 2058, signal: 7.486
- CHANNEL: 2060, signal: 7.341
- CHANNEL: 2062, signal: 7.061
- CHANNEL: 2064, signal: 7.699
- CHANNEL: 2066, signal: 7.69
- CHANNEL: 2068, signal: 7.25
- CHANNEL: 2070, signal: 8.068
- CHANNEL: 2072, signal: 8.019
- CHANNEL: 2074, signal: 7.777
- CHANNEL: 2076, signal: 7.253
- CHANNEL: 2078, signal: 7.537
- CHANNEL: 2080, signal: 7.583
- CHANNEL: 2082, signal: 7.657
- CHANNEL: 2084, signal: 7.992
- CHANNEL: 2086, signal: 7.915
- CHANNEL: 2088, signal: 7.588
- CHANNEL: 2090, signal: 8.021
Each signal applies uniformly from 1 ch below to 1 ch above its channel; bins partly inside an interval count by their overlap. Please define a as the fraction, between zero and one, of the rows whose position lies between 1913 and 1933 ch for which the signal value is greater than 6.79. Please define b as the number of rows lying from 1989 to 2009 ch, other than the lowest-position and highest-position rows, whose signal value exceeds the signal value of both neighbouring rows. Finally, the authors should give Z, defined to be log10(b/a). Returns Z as 0.7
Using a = 0.6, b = 3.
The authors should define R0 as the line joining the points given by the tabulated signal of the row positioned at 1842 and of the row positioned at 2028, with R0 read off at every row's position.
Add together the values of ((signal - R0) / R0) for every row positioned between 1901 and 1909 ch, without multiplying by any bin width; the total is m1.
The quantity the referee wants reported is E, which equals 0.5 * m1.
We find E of -0.21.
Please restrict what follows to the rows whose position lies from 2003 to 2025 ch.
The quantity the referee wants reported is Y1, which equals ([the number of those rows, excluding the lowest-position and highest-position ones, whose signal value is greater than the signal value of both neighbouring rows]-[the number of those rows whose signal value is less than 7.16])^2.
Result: 25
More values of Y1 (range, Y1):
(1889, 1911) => 49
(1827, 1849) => 4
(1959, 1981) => 64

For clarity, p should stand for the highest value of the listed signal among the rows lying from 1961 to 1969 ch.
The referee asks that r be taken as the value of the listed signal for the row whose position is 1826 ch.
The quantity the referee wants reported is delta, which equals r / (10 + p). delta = 0.428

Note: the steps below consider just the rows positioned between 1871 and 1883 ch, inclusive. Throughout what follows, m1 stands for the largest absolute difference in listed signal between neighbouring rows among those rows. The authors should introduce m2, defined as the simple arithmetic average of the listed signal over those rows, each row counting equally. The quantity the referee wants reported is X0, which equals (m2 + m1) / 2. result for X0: 3.83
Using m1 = 0.37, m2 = 7.30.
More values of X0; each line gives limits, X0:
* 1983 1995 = 3.38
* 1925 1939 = 3.81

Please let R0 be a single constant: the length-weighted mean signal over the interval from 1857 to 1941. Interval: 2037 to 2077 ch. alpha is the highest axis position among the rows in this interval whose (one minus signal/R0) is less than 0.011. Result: 2076 ch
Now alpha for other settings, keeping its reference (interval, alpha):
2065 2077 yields 2076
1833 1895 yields 1884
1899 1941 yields 1936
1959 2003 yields 1966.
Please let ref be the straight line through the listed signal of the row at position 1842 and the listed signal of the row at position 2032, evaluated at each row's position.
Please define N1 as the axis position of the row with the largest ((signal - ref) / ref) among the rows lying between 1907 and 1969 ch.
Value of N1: 1926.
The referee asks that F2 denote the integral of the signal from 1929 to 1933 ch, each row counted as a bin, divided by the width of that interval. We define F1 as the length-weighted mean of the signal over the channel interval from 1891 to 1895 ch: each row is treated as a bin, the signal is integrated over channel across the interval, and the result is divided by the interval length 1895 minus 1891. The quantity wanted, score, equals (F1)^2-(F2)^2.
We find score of -4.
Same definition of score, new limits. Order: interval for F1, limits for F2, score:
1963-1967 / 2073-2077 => -7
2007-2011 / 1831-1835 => -10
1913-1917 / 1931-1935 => -4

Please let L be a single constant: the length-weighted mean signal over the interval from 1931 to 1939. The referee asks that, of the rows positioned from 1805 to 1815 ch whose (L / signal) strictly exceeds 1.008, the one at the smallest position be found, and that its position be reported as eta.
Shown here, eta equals 1808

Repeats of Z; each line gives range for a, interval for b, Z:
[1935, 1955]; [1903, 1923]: 0.5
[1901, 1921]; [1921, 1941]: 1.2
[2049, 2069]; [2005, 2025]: 0.3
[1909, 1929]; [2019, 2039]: 0.9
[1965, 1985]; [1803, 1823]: 1.5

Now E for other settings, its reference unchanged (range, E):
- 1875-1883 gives -0.09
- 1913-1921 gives -0.24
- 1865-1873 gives -0.11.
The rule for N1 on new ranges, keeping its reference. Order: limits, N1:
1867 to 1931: 1878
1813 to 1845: 1842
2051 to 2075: 2070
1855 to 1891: 1878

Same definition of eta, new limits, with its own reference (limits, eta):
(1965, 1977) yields 1968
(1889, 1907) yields 1890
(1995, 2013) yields 1996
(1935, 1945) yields 1938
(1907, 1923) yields 1908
